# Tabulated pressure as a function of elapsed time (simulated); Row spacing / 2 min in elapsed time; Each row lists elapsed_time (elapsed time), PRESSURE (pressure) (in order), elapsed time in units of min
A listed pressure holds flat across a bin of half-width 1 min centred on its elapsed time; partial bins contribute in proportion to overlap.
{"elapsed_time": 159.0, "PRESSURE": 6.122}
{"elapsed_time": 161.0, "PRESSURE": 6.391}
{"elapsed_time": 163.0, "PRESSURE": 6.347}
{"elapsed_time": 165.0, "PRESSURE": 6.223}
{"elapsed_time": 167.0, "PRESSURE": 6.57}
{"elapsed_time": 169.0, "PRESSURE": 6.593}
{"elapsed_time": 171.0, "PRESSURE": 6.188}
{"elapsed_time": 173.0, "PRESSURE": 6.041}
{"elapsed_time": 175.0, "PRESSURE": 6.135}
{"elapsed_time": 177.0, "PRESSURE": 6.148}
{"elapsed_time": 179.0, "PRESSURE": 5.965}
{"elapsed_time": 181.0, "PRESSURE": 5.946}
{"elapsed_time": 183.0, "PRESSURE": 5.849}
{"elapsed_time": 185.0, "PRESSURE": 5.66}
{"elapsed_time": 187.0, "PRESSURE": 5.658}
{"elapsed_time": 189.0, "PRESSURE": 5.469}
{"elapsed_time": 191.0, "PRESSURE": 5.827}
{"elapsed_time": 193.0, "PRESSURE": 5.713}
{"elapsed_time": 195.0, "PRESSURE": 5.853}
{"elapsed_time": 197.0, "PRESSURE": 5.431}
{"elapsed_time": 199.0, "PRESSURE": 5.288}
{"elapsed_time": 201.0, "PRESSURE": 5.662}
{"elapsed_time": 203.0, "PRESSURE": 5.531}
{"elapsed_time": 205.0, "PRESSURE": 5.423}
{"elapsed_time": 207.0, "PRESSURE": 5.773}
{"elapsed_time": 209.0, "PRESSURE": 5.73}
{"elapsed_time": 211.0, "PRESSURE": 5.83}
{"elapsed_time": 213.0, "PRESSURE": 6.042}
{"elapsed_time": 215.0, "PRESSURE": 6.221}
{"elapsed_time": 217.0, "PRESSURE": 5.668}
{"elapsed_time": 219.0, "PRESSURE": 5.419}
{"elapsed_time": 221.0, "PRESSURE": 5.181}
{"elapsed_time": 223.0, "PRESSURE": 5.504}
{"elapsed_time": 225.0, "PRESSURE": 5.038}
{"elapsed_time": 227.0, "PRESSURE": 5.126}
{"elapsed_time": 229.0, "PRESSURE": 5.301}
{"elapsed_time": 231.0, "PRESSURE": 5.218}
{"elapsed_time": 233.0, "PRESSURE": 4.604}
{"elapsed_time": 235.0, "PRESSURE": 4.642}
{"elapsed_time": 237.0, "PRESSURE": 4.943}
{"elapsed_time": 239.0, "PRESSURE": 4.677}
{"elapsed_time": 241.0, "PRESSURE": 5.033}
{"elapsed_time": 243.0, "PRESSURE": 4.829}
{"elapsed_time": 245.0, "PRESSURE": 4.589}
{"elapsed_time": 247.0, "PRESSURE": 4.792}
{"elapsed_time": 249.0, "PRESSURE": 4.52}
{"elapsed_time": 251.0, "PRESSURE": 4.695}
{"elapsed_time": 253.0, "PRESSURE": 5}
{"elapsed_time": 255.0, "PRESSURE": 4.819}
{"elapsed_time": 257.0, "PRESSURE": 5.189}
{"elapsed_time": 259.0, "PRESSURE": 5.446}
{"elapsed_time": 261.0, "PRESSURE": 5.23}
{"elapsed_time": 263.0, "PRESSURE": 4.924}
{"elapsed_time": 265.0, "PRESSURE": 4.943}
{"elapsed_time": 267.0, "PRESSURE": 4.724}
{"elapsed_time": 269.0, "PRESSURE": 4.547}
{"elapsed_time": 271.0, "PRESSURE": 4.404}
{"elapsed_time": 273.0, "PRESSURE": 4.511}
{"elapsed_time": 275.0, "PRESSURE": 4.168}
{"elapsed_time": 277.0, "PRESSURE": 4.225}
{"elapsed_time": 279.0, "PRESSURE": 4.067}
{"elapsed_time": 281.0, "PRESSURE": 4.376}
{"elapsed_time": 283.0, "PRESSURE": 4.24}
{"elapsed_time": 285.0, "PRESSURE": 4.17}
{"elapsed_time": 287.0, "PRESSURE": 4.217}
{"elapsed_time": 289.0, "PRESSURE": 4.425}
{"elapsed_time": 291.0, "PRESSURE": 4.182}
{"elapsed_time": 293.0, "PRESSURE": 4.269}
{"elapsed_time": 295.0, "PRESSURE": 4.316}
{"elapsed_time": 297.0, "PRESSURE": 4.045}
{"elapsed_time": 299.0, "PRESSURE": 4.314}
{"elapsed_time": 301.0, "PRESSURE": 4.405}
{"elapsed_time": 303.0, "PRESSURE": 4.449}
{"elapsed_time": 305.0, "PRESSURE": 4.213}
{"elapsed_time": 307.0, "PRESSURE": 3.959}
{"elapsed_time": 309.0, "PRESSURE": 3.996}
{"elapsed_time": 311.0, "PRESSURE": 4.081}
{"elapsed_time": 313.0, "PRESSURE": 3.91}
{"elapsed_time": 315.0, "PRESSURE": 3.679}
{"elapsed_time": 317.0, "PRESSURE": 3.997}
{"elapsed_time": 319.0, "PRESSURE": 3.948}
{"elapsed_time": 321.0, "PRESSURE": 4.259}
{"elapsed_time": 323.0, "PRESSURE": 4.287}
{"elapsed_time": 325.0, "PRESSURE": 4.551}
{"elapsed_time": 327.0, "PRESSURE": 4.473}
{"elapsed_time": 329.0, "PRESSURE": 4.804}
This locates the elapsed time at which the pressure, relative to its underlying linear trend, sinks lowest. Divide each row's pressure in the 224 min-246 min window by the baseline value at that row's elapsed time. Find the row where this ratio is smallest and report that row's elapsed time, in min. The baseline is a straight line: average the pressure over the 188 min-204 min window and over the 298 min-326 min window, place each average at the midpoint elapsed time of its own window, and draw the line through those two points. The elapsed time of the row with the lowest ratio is 233.0 min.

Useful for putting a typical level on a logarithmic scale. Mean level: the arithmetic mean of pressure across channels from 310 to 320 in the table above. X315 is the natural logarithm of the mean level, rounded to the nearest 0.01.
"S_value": 1.37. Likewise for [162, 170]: 1.86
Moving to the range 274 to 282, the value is 1.44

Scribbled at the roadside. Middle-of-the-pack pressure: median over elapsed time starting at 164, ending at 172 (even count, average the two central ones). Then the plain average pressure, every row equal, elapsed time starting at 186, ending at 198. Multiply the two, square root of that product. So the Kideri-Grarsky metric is 6.0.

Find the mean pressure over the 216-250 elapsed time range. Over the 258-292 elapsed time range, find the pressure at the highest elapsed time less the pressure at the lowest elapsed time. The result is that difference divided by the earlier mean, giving -0.25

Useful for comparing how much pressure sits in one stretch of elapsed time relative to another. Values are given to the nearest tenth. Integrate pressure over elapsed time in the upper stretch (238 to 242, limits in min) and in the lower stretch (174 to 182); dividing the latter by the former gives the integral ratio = 2.5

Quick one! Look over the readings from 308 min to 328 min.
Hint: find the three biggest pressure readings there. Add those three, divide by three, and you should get 4.4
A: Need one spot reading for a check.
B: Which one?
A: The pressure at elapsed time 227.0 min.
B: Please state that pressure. 5.126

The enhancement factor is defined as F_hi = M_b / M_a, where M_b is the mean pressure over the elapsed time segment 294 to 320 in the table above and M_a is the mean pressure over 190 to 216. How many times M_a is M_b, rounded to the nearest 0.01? 0.72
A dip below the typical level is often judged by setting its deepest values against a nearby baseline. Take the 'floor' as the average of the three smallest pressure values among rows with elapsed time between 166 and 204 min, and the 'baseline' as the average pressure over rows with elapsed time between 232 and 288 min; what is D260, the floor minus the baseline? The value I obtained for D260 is 0.73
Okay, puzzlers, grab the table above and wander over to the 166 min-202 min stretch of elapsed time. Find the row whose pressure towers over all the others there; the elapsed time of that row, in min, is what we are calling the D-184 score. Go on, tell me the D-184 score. 169.0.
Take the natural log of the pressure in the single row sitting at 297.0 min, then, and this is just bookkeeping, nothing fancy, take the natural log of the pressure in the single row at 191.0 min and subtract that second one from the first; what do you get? -0.37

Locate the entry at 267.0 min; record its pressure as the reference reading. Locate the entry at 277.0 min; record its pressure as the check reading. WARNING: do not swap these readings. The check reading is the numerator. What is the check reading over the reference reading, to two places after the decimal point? 0.89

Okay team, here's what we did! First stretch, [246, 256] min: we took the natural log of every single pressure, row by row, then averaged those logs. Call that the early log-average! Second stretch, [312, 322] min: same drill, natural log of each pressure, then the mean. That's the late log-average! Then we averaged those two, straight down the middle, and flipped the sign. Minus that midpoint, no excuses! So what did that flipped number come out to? -1.47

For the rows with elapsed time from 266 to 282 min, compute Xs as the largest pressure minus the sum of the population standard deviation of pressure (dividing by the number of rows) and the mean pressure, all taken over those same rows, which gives 0.143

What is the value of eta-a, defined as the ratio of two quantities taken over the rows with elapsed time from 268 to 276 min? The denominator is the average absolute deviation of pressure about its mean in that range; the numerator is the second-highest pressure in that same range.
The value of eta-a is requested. 37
